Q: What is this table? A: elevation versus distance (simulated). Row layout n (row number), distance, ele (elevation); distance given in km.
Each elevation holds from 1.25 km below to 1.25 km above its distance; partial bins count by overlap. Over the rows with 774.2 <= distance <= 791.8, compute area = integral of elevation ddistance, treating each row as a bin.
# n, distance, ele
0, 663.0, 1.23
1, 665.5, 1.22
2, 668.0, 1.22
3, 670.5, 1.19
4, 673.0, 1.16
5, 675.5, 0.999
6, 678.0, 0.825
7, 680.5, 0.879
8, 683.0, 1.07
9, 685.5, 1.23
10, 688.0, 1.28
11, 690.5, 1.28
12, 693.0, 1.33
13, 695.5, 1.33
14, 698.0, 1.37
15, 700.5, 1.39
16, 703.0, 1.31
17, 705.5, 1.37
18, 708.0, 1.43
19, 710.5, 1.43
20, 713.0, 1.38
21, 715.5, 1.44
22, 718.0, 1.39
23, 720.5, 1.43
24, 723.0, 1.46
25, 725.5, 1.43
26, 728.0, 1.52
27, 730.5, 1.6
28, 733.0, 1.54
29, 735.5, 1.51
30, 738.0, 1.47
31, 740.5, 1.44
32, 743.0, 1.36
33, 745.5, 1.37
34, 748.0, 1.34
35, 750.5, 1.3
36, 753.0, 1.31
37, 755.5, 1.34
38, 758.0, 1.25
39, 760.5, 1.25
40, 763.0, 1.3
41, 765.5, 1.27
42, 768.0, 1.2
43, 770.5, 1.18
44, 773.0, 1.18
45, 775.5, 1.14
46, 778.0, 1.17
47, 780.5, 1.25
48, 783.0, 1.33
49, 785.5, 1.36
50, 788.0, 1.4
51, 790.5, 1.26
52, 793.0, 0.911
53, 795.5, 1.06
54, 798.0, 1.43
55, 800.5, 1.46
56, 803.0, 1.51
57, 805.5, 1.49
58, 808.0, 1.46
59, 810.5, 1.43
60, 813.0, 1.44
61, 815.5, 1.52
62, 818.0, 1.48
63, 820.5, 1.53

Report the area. 22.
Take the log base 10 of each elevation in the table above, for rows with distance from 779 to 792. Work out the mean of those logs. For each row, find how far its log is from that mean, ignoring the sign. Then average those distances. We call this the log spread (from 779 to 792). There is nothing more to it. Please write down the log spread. 0.017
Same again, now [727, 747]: 0.020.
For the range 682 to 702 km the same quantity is 0.024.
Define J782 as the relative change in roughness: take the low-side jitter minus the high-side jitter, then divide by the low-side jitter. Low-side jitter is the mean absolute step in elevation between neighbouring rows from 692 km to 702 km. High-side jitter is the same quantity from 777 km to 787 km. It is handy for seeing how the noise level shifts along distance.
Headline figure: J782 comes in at -2.2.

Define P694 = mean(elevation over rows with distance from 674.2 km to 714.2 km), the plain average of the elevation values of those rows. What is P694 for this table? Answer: 1.24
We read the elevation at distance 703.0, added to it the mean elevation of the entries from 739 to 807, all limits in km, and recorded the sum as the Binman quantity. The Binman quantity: 2.60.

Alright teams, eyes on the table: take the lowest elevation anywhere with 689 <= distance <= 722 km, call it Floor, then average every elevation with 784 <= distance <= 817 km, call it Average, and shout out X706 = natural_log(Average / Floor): 0.064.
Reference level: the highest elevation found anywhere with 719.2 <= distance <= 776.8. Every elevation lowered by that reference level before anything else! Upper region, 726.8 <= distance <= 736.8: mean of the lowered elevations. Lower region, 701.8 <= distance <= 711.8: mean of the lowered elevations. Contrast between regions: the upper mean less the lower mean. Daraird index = 0.16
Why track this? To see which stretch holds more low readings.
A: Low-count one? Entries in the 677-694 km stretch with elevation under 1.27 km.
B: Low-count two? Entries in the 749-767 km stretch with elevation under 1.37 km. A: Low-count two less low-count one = 3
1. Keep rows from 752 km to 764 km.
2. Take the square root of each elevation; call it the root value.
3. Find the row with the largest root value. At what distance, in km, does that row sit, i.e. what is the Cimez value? 755.5 km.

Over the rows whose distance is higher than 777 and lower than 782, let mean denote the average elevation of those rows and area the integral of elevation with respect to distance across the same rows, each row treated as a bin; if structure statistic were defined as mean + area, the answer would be 7.3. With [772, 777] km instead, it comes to 7.0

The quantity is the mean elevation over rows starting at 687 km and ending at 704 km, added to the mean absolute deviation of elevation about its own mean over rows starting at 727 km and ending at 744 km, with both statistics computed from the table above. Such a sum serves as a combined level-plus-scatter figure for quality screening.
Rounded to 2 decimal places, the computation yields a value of 1.39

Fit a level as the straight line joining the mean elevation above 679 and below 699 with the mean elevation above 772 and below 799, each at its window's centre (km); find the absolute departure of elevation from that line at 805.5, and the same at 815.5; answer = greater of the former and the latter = 0.29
